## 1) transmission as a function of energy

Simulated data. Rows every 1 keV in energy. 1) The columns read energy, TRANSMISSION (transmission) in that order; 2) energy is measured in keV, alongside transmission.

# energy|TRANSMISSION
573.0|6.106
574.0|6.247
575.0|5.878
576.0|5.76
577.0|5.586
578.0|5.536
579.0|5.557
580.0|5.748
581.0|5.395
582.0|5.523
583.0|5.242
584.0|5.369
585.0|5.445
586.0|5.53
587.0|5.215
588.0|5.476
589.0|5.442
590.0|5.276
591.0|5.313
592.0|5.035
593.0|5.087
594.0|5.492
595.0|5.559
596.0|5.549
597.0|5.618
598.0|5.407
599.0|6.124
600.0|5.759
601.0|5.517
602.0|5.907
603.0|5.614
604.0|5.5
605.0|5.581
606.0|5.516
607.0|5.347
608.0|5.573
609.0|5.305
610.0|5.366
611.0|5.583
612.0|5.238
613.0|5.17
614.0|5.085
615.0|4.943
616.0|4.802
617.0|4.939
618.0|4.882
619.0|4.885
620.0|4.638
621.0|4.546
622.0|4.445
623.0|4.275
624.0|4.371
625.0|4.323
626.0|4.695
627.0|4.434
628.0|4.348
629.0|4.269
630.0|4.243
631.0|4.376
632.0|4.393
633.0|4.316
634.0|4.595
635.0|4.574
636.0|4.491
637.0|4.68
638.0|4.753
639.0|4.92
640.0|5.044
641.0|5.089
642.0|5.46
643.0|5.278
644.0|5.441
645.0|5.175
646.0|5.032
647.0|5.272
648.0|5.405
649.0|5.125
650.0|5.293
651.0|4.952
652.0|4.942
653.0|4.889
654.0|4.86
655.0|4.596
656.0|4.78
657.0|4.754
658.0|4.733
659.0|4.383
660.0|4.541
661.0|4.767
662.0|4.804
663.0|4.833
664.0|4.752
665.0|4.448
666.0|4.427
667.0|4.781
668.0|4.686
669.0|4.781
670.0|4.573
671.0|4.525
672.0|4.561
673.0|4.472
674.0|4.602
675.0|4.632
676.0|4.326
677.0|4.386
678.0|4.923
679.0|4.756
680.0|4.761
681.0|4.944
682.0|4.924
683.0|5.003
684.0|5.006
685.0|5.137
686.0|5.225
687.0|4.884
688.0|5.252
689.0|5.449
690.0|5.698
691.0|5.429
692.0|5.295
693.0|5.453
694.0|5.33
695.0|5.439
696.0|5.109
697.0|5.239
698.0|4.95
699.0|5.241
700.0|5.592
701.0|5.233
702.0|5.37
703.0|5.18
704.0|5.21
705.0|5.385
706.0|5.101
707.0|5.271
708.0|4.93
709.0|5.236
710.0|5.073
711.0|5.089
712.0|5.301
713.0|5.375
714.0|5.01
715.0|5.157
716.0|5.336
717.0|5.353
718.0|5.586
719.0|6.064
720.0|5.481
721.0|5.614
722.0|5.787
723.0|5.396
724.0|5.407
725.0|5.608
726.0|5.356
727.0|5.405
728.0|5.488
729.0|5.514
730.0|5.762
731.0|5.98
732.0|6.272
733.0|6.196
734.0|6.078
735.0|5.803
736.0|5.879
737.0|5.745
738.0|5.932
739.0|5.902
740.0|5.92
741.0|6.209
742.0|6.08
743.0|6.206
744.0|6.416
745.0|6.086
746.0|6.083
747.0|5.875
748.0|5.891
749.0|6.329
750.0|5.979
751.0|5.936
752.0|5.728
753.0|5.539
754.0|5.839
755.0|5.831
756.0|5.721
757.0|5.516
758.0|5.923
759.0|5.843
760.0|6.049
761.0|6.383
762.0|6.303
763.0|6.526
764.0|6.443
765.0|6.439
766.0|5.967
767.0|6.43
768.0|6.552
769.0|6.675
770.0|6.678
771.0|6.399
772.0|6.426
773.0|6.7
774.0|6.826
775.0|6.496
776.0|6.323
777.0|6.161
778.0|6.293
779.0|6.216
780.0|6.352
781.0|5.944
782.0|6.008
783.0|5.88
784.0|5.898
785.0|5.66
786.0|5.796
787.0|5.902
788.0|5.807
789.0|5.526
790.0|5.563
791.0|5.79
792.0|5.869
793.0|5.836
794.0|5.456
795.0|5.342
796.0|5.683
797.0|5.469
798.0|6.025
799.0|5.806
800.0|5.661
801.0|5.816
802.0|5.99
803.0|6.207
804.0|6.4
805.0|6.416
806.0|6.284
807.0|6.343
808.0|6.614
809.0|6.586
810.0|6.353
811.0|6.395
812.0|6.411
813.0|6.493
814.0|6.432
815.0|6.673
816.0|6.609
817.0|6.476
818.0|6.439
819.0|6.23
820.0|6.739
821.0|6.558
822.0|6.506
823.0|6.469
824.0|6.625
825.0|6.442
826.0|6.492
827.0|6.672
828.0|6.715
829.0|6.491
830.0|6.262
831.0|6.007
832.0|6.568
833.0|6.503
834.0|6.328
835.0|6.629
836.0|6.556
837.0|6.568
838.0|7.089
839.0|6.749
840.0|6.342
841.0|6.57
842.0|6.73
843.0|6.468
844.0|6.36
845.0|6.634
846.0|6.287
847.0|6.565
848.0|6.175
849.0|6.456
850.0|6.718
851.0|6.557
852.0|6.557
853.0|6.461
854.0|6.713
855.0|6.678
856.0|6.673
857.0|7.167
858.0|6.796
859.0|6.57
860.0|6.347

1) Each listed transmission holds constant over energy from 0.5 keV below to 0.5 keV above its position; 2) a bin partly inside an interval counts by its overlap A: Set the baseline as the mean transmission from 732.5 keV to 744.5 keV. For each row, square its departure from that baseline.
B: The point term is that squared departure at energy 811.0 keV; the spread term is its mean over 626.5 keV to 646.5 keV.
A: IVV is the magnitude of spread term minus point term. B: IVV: 1.67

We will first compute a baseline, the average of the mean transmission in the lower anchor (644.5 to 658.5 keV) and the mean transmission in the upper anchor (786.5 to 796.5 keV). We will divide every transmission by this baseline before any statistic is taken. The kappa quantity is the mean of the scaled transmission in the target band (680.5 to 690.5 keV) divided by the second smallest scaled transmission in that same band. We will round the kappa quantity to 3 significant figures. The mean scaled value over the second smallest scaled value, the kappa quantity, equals 1.05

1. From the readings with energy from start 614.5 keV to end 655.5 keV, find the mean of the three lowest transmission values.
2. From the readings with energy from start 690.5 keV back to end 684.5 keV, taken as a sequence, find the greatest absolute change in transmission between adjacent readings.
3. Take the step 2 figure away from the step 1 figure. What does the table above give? 3.89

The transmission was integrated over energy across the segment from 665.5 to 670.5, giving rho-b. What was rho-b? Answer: 23.2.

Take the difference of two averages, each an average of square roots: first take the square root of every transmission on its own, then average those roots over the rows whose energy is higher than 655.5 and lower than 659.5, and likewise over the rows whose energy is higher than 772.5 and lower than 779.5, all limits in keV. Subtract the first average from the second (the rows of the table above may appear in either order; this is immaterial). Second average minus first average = 0.38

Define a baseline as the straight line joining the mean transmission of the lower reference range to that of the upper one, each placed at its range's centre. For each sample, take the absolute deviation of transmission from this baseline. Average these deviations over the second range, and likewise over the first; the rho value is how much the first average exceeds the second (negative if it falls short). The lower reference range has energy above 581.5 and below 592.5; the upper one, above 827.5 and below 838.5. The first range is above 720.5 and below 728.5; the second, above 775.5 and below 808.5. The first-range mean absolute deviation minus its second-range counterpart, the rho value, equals 0.09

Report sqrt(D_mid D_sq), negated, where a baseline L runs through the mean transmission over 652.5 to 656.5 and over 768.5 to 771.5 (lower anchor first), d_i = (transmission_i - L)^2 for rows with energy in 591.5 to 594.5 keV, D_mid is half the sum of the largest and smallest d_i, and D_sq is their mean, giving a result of -2.0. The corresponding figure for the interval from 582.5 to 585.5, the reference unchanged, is -2.8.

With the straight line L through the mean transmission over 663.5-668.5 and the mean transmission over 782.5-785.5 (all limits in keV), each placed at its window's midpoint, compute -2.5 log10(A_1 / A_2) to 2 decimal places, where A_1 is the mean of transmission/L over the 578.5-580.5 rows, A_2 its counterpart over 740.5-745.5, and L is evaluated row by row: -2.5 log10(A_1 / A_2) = -0.30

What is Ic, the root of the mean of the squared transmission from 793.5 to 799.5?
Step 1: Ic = 5.6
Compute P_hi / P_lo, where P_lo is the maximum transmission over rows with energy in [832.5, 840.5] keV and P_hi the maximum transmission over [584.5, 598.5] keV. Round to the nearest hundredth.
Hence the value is 0.79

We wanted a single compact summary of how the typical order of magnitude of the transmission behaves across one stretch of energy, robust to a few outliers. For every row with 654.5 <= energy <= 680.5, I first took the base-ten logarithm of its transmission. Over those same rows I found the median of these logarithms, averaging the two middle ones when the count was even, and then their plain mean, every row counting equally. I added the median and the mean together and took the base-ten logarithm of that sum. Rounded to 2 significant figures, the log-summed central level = 0.13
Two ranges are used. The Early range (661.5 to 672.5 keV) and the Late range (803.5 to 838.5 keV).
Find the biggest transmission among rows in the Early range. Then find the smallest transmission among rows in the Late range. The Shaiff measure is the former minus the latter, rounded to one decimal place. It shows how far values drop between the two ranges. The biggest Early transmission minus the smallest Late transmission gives -1.2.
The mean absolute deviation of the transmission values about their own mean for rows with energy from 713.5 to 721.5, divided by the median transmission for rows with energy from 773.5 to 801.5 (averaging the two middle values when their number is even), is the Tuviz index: 0.040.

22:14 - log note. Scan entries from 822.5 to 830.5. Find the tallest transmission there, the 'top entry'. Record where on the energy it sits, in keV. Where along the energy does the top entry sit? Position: 828.0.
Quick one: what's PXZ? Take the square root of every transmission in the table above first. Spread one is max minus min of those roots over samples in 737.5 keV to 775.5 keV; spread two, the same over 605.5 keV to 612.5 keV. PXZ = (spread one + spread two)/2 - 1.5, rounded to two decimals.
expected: -1.33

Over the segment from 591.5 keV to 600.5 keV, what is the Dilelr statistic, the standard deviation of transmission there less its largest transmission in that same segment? -5.8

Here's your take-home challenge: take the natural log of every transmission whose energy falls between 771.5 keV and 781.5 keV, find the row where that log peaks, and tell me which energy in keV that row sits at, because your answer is 774.0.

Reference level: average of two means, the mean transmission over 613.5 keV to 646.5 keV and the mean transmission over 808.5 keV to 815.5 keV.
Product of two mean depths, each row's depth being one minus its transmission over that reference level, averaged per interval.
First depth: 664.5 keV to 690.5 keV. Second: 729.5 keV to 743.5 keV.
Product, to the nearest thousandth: -0.010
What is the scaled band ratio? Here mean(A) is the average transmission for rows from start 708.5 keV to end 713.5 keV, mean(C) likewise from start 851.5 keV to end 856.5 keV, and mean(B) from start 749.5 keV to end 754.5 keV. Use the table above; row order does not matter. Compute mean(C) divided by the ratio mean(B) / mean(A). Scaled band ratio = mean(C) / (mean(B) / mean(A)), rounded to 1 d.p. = 5.9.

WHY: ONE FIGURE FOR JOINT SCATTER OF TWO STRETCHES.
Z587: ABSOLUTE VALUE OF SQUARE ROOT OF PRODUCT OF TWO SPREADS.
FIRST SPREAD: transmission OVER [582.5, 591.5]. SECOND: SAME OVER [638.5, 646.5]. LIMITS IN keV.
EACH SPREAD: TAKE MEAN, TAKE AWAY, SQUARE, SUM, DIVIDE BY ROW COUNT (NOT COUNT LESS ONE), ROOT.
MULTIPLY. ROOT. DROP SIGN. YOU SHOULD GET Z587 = 0.14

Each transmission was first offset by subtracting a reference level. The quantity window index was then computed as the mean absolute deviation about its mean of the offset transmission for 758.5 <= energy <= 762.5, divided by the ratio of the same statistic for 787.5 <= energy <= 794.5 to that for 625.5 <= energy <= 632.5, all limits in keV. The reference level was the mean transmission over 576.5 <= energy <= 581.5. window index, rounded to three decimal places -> 0.127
